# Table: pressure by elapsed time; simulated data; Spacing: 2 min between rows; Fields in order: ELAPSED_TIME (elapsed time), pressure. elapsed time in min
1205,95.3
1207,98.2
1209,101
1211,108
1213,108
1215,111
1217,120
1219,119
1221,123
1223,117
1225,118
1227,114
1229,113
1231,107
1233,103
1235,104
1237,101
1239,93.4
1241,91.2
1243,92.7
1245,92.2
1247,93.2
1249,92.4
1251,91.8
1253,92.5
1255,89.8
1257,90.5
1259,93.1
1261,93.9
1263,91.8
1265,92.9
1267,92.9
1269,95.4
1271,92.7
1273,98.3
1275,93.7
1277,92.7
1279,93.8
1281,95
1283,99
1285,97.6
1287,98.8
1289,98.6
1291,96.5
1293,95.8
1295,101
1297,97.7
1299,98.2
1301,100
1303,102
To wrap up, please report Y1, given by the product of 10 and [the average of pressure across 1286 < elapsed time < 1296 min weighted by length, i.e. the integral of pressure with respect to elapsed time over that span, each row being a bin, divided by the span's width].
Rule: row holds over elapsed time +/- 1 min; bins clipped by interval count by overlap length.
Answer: 981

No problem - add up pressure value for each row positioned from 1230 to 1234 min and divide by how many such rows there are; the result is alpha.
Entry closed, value 105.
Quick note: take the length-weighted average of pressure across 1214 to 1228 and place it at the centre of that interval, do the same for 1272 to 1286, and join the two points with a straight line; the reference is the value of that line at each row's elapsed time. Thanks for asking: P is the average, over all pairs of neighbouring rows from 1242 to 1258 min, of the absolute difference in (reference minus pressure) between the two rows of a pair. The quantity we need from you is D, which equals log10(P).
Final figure 0.00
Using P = 1.0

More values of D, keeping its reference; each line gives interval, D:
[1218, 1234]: 0.53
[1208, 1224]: 0.66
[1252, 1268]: 0.24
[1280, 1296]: 0.34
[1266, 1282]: 0.44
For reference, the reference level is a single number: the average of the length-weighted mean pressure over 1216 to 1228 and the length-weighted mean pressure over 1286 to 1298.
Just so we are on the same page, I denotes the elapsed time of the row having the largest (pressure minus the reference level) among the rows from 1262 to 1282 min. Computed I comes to 1273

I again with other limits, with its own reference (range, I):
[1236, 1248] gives 1237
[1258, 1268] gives 1261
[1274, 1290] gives 1283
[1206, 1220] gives 1217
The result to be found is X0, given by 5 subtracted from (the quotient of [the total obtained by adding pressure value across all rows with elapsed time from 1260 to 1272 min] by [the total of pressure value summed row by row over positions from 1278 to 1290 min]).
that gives -4.04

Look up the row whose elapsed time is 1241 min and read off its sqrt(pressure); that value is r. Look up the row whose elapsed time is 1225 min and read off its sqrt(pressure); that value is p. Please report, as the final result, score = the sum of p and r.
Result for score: 20.4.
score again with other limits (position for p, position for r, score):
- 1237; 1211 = 20.4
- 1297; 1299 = 19.8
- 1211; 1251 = 20.0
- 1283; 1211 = 20.3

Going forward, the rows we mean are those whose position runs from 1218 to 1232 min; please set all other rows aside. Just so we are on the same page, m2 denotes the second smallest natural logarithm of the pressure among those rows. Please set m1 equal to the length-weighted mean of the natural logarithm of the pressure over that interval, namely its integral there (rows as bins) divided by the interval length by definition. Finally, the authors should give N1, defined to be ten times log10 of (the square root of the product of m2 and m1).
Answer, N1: 6.76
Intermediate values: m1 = 4.75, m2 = 4.73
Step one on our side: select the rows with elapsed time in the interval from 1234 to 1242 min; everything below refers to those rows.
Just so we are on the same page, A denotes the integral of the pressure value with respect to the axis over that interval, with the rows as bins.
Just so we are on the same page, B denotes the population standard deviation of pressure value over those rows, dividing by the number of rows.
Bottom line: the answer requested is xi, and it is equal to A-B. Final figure 774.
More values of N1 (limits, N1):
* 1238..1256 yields 6.55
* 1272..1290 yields 6.58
